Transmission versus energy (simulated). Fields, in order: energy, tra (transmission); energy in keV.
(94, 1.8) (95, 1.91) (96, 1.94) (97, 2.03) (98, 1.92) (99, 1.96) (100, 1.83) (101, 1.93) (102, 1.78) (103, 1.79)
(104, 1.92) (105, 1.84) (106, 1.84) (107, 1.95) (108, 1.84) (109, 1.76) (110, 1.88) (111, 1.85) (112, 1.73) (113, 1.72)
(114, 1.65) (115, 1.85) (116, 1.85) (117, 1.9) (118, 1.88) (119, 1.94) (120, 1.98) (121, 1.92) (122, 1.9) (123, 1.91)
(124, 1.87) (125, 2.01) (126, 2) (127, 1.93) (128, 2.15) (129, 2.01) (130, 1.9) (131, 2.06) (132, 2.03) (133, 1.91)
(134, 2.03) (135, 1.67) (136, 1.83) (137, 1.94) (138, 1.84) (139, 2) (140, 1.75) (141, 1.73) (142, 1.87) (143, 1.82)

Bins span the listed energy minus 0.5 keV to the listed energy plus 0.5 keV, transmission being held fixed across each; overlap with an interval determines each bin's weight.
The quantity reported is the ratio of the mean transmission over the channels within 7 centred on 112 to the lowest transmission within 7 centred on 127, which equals 0.95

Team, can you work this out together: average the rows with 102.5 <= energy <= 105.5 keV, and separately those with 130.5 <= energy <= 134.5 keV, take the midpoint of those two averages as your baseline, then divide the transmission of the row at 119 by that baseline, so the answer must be 1.01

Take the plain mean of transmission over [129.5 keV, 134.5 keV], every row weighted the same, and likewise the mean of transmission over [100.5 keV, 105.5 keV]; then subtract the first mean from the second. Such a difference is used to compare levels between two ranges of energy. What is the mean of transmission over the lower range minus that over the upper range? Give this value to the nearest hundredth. -0.13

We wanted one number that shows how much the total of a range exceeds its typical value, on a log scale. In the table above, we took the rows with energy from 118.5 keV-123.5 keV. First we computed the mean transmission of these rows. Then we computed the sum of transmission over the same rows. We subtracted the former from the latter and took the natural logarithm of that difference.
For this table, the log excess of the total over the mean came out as 2.04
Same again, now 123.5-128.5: 2.08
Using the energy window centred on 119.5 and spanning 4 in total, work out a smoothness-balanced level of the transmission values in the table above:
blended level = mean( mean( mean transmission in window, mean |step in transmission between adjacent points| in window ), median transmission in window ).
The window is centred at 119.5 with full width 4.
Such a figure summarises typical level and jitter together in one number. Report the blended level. 1.46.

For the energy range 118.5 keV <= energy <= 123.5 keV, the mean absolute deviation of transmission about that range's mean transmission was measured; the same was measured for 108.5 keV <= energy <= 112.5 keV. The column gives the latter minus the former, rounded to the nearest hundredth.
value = 0.04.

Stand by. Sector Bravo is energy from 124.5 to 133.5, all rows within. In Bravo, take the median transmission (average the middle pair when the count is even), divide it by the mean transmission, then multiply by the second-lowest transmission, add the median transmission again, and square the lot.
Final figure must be 15.4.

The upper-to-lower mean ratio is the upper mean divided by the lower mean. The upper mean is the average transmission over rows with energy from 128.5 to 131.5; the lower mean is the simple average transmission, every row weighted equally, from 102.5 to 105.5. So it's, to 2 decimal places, 1.08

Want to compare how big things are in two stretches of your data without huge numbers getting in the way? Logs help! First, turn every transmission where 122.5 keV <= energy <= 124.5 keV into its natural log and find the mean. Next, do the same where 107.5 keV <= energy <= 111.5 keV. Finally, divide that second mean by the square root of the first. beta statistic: 0.76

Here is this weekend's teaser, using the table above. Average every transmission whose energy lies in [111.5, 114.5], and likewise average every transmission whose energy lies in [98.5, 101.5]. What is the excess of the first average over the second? -0.207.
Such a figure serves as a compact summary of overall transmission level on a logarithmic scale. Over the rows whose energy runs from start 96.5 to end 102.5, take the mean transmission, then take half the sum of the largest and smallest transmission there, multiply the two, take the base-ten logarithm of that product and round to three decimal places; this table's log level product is 0.561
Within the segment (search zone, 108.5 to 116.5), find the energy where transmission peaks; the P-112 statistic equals 110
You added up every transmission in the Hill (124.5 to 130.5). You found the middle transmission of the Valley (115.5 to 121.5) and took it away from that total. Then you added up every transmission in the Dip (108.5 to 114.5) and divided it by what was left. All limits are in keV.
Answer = 1.05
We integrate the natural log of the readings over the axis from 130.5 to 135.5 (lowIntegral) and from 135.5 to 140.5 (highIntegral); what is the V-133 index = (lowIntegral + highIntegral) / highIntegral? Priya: 2.05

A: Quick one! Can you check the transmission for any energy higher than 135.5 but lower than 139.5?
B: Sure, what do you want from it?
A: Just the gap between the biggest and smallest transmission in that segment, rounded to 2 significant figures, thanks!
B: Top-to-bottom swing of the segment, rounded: 0.17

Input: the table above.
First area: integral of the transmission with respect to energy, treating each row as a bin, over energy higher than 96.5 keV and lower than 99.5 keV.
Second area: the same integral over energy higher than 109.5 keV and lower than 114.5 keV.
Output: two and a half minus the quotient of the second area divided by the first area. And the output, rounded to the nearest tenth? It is 1.0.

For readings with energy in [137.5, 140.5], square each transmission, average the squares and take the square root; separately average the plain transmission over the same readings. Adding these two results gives 3.73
